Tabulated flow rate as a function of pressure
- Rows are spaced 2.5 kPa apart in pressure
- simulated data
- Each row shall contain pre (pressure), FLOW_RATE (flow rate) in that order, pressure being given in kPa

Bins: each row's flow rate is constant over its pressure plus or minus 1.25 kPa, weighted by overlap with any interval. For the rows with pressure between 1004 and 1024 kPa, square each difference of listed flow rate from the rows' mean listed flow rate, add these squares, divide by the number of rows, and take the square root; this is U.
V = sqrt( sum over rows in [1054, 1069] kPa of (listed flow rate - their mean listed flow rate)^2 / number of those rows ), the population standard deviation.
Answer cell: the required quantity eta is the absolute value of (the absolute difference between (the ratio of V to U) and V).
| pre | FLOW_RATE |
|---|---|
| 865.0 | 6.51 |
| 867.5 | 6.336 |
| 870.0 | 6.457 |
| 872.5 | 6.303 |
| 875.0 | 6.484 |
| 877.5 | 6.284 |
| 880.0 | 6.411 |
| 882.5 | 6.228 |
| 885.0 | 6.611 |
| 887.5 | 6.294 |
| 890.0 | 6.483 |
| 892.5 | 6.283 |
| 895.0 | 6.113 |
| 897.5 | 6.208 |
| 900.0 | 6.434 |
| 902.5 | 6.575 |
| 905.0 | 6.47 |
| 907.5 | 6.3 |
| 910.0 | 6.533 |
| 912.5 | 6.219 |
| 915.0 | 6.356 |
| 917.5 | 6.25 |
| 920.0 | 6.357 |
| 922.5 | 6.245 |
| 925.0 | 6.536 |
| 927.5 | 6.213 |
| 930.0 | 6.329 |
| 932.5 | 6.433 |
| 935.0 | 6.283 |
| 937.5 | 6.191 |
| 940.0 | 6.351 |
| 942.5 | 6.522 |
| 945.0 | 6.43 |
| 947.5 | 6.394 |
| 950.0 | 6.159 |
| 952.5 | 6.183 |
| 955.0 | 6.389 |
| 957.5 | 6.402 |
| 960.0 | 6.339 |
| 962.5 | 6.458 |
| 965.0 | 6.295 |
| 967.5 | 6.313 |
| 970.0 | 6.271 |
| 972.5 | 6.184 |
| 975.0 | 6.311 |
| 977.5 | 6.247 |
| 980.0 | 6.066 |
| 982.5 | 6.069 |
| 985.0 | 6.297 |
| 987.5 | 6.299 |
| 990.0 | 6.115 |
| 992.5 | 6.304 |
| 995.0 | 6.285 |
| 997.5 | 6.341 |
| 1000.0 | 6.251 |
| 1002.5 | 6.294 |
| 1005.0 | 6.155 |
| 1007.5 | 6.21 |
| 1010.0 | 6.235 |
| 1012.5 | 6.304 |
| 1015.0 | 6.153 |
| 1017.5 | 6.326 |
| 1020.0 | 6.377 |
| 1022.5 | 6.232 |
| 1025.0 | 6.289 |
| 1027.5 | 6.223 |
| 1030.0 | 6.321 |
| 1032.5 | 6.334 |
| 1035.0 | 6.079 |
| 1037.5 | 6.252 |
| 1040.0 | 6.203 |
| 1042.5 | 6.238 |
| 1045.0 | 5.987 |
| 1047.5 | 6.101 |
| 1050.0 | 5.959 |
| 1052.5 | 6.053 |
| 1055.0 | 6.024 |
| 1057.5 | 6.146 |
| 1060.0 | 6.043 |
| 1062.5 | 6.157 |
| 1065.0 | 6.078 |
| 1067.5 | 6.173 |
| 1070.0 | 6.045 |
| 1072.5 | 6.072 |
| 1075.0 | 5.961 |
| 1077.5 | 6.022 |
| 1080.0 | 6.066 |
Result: 0.71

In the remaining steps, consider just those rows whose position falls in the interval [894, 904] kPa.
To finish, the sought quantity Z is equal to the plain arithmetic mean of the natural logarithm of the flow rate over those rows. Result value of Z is 1.85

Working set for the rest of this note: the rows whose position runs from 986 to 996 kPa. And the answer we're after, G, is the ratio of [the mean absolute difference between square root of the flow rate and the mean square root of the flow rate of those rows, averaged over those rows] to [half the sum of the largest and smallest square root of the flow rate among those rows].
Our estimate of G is 0.0055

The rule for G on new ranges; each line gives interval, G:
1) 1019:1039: 0.0054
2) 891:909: 0.0103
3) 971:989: 0.0072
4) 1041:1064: 0.0060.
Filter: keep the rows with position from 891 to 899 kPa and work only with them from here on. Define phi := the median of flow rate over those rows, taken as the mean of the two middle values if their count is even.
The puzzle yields 6.21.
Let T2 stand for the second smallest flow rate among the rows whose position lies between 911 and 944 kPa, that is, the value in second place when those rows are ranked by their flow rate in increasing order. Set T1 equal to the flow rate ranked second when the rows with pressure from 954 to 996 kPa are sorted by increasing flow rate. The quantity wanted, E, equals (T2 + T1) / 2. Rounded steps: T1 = 6.069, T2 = 6.213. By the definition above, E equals 6.14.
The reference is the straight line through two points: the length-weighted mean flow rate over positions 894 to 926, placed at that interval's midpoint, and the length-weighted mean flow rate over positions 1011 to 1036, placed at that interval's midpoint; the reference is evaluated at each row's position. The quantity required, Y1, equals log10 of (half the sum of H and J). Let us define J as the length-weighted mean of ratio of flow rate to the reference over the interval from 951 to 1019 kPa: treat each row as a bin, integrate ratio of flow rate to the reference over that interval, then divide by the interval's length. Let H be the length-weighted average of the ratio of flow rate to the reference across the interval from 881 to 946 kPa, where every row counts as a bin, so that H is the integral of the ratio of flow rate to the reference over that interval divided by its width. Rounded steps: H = 1.00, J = 0.995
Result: -0.0010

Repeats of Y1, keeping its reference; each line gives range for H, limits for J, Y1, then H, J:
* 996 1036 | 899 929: 0.0003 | 1.00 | 1.003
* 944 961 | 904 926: 0.0005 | 1.00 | 1.002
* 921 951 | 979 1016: -0.0017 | 1.00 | 0.991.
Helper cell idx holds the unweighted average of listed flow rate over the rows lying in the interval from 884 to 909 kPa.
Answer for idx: 6.38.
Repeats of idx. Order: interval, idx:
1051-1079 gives 6.07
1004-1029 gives 6.25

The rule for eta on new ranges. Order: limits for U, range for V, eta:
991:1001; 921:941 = 3.25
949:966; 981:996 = 0.84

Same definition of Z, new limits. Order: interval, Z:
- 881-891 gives 1.86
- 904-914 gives 1.85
